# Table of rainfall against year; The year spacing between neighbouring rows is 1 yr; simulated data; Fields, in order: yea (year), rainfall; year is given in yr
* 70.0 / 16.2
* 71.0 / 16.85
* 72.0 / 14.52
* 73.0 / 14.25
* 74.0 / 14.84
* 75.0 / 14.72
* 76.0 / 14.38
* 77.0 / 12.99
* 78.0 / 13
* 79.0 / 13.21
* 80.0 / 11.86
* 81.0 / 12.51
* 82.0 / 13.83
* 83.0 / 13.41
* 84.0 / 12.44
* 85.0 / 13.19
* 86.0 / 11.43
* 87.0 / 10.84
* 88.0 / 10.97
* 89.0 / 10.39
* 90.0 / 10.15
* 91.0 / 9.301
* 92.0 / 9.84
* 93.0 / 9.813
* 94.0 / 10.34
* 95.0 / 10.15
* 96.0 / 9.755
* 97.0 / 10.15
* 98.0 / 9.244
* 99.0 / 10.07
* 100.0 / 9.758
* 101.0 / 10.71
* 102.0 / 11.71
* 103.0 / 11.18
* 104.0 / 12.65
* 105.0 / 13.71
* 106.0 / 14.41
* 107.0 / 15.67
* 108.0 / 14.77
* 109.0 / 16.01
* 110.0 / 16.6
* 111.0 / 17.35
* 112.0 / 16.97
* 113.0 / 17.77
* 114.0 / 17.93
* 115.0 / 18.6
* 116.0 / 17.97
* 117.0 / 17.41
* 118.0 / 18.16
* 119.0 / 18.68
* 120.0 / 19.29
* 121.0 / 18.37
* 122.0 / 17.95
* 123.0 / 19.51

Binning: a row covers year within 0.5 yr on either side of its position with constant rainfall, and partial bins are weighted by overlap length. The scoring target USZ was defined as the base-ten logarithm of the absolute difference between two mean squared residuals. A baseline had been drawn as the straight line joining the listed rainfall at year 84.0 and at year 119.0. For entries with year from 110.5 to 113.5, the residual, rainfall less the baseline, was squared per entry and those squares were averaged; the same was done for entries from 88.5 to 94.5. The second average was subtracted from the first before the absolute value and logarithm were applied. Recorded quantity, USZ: 1.2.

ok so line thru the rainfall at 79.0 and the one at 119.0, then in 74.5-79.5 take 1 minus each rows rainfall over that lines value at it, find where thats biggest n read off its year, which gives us 78.0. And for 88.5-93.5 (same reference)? 91.0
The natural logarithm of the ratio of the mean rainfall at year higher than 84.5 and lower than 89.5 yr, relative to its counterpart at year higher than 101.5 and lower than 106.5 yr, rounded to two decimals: -0.11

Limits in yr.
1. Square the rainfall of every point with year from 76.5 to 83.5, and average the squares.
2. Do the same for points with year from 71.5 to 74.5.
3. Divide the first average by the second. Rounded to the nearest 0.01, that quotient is 0.80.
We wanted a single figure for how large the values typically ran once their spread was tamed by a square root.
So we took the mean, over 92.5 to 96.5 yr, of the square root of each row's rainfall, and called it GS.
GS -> 3.16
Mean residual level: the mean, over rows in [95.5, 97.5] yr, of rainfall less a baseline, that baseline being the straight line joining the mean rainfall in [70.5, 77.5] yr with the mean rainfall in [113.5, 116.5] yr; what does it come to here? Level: -6.6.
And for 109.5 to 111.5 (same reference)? -0.8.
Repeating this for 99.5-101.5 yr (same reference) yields -6.7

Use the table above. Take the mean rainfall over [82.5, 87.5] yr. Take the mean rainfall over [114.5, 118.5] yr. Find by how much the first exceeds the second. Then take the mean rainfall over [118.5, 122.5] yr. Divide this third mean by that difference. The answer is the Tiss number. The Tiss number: -3.2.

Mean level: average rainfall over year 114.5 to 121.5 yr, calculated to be 18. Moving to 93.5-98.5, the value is 10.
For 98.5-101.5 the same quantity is 10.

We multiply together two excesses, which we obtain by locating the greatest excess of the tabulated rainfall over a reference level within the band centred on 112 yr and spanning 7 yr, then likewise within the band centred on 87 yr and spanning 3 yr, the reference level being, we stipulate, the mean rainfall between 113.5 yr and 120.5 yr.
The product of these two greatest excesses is -2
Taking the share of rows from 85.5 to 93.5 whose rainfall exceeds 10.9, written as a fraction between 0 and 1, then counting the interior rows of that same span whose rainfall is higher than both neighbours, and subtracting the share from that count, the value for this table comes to 1.75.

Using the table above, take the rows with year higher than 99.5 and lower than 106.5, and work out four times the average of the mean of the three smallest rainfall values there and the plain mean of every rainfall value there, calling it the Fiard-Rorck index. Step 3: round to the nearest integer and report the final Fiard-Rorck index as 45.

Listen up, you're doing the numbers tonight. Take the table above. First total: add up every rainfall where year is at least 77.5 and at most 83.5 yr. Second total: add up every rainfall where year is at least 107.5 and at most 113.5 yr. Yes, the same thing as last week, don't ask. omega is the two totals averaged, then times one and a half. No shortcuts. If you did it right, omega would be 133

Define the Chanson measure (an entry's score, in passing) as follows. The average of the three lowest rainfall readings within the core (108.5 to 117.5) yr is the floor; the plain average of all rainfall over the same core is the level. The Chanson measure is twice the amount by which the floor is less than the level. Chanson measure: 1.7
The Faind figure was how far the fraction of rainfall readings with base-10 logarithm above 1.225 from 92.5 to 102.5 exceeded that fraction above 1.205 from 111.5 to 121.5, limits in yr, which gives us -1.00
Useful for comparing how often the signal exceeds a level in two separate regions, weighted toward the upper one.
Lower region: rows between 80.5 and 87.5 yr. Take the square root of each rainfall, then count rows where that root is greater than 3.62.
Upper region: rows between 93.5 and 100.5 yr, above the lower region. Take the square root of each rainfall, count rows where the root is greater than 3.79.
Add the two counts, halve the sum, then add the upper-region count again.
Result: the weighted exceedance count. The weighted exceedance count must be 1.5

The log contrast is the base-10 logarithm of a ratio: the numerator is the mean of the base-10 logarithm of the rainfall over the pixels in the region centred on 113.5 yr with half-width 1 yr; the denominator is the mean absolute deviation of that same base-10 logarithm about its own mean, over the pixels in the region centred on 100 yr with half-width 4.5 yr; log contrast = 1.55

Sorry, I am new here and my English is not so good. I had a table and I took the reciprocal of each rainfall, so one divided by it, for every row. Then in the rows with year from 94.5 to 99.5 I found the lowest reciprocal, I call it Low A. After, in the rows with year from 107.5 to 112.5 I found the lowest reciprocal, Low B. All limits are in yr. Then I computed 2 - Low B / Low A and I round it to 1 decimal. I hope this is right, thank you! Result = 1.4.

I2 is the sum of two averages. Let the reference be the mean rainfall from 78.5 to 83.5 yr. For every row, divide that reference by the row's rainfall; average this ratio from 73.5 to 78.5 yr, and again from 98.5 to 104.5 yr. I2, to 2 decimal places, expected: 2.12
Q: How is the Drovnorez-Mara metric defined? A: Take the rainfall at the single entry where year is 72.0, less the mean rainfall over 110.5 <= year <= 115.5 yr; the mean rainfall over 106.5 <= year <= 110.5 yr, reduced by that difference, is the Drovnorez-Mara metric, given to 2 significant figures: 19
